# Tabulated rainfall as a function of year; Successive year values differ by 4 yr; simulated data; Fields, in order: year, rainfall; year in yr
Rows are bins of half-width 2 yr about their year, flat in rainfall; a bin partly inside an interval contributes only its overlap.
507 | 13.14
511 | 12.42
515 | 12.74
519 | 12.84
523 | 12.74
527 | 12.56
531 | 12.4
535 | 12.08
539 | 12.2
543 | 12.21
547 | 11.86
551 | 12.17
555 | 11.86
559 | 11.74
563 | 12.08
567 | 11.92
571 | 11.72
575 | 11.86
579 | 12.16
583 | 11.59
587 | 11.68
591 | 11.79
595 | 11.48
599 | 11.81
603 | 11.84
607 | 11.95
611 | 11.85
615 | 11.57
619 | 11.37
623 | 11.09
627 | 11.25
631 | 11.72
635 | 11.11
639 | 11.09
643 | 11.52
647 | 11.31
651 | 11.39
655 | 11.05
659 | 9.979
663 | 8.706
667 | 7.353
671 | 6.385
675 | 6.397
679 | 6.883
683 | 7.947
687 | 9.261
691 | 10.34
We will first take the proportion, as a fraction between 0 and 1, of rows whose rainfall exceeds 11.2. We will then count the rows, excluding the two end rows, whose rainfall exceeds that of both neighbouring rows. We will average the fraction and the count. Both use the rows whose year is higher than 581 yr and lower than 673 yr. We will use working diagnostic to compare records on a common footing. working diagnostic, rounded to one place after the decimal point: 2.8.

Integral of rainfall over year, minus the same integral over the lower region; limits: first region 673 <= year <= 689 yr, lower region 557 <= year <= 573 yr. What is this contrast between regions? -68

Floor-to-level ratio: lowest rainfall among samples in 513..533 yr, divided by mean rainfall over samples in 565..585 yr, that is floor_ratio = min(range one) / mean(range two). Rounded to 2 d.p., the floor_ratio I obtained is 1.05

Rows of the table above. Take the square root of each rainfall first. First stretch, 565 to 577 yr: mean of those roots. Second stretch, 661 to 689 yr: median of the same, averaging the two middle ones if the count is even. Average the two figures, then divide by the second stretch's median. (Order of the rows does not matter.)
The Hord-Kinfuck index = 1.13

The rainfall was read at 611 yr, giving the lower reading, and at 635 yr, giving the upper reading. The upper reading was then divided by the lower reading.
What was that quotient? 0.94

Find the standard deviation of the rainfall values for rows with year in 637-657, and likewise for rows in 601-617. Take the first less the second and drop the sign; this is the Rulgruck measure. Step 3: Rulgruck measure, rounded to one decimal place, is 0.0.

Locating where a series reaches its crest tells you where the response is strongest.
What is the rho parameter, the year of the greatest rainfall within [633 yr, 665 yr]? 643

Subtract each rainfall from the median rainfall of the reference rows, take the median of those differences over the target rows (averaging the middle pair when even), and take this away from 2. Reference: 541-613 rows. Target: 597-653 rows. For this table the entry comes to 1.60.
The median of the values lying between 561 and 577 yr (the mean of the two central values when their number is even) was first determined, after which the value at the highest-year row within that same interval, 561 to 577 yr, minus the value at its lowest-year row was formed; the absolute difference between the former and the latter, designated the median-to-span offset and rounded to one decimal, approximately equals 12.1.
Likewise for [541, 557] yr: 12.4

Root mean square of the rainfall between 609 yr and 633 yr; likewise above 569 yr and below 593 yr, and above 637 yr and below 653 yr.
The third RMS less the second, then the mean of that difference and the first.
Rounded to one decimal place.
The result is 5.5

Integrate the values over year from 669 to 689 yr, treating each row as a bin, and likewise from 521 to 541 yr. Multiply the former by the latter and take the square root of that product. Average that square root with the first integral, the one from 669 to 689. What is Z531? 169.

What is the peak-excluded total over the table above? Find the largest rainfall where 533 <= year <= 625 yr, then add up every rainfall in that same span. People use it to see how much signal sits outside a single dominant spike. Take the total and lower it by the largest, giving 260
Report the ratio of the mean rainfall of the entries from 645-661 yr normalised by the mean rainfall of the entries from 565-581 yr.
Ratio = 0.918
